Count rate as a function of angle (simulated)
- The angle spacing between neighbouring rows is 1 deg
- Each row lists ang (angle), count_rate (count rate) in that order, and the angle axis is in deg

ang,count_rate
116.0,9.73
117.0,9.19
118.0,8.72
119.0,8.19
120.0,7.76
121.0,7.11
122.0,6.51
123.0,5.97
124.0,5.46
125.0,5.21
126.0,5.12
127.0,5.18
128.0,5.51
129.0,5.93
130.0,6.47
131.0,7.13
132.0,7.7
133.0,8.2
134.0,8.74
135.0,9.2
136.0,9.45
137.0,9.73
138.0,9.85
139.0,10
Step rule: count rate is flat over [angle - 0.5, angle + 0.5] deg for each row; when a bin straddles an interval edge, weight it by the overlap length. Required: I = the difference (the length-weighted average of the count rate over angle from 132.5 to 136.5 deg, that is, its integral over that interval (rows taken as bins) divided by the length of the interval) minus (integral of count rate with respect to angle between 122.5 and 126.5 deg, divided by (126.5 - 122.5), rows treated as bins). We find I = 3.5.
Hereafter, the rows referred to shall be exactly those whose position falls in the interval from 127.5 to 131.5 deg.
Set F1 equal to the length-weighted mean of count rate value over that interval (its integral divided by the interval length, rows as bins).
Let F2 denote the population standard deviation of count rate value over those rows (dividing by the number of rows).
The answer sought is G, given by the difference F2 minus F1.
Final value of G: -5.7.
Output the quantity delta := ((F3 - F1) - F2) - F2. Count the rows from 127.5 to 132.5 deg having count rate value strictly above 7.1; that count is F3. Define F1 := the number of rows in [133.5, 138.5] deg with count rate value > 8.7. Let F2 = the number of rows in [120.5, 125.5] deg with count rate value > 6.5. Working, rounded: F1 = 5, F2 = 2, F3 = 2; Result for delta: -7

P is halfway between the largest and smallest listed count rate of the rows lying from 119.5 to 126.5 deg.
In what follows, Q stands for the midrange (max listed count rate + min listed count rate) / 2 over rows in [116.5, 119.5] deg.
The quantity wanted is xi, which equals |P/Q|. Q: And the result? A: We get 0.74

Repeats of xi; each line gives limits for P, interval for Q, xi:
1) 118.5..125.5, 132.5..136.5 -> 0.76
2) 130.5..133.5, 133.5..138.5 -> 0.82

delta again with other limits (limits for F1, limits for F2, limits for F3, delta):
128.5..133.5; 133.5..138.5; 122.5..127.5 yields -10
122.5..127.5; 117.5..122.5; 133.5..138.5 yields -5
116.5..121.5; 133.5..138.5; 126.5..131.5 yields -11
